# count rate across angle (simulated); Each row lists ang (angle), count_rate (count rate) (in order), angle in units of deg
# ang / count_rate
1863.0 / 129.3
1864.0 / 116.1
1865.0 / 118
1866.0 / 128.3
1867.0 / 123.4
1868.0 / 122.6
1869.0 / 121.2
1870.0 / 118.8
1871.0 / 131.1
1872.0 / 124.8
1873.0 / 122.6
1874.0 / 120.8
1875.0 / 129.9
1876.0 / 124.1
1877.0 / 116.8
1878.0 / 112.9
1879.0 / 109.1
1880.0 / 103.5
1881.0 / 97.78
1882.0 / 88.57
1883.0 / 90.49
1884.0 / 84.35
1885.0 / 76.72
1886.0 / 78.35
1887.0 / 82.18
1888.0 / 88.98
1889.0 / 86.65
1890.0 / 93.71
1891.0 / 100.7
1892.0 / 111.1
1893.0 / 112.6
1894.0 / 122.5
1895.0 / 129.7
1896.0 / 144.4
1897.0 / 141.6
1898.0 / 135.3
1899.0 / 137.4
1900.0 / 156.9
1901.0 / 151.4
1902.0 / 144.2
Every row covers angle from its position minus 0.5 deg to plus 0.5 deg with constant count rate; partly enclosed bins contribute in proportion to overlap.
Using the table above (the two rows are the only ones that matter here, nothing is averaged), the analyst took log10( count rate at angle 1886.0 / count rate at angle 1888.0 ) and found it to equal -0.055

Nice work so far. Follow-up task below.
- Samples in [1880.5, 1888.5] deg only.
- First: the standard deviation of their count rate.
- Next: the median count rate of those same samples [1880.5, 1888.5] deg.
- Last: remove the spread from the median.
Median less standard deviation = 80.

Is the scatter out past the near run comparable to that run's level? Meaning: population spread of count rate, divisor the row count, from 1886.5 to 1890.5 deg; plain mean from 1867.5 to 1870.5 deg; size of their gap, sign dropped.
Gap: 117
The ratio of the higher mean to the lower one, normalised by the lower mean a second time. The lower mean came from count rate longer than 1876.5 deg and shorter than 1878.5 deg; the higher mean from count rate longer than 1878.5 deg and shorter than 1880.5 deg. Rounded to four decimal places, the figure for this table 0.0081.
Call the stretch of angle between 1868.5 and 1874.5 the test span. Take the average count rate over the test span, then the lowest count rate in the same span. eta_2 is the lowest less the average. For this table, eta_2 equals -4.4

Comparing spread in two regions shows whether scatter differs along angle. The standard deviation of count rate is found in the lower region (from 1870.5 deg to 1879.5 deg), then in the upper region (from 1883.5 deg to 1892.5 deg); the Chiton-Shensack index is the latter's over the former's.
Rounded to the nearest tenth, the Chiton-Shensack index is 1.5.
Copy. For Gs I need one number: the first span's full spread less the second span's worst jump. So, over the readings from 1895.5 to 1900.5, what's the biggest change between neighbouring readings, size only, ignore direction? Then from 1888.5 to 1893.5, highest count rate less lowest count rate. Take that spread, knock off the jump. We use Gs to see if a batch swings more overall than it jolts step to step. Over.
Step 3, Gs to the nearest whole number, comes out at 6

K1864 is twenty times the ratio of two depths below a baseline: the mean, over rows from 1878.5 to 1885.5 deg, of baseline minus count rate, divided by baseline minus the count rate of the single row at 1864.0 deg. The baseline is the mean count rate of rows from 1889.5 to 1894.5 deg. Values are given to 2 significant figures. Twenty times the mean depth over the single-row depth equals -38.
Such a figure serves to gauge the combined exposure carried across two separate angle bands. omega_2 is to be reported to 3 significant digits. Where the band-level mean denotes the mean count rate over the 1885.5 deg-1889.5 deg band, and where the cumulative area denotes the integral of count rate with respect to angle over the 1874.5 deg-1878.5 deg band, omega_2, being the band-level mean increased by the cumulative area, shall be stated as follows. 568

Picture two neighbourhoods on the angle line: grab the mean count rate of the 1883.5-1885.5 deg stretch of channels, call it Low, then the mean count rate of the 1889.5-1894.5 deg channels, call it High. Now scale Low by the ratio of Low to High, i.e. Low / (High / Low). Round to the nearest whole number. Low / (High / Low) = 60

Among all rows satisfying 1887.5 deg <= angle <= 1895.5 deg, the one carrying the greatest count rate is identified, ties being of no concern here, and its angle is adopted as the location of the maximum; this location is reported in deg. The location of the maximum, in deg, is 1895.0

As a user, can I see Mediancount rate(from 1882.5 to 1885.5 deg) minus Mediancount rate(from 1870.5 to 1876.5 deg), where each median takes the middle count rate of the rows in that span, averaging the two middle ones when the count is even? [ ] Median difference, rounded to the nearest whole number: -40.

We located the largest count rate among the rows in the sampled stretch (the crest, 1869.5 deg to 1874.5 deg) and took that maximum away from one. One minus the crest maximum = -130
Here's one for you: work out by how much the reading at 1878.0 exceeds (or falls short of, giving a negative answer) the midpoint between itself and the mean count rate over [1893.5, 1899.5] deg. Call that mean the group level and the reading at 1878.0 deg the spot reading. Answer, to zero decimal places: -11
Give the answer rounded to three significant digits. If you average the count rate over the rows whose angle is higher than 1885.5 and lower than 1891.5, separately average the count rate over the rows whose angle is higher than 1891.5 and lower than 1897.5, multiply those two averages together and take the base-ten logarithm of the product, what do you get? 4.05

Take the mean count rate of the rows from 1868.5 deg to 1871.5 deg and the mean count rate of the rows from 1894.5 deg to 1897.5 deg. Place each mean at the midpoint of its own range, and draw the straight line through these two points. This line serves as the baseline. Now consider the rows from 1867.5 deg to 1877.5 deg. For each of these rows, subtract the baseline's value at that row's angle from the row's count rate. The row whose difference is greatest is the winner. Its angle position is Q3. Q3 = 1871.0 deg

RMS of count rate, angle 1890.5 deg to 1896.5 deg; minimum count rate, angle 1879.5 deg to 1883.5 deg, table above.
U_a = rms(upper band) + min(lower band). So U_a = 210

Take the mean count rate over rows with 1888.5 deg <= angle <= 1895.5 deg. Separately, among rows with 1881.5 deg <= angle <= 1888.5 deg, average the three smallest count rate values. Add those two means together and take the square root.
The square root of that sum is 13.68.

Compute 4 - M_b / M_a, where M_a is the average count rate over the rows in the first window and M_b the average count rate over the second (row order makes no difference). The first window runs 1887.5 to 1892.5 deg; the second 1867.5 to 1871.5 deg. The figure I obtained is 2.7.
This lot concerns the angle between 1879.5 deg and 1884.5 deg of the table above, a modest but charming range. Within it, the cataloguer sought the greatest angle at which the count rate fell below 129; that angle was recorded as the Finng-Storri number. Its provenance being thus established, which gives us 1884.0 deg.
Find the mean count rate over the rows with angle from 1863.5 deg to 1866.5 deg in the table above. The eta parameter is 121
